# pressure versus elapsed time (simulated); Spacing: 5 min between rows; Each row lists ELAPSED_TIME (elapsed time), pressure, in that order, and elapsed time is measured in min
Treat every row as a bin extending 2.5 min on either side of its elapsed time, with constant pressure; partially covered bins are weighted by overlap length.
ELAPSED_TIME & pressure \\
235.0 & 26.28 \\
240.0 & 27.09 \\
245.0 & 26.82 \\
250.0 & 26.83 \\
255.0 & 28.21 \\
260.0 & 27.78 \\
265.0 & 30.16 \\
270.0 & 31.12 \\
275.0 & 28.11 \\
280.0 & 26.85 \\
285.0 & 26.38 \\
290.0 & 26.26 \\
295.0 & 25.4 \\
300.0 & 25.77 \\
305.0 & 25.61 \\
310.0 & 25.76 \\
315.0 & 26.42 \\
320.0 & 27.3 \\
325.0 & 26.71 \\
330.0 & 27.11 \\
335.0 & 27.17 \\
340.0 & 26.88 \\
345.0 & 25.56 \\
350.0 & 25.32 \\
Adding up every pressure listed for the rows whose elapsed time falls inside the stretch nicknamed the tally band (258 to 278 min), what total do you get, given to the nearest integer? 117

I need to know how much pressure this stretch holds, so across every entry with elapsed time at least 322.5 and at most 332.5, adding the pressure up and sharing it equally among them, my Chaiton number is 26.9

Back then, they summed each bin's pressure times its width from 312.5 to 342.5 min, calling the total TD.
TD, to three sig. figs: 808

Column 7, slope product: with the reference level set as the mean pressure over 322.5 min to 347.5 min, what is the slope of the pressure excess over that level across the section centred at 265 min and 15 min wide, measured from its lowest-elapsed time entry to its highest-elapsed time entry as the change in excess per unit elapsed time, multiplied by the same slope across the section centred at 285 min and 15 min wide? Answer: -0.020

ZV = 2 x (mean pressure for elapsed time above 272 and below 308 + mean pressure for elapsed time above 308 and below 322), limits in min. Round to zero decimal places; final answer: 106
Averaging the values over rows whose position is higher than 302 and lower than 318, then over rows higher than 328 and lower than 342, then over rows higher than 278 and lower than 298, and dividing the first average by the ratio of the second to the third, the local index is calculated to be 25.1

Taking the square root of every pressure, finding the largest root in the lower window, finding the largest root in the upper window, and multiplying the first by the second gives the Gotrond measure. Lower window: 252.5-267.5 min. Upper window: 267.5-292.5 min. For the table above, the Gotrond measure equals 30.6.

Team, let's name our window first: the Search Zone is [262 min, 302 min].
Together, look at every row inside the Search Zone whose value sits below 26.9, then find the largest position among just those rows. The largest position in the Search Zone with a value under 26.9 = 300.0 min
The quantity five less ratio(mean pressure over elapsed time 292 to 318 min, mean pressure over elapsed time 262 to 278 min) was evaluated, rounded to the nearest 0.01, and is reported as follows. 4.13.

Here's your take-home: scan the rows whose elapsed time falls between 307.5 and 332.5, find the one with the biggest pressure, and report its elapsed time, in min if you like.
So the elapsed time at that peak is 320.0 min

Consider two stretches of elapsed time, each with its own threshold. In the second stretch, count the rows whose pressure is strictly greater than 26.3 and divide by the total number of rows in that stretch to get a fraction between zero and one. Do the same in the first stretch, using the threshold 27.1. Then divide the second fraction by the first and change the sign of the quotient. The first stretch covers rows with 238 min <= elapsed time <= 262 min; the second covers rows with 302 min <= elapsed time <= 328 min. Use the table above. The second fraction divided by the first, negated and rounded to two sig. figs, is -1.5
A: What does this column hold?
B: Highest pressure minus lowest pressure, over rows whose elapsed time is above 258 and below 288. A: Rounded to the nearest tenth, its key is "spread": 4.7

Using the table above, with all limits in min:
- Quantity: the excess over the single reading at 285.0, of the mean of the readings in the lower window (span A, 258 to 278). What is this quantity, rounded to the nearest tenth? 2.9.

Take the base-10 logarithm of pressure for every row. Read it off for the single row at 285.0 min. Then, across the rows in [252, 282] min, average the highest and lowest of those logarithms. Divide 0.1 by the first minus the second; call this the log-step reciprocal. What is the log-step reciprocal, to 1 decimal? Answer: -2.5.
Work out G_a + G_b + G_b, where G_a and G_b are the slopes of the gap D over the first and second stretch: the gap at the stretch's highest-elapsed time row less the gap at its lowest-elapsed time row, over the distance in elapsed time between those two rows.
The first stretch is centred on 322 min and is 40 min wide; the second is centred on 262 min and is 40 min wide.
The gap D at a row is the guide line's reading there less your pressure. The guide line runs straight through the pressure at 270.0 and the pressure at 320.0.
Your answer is -0.27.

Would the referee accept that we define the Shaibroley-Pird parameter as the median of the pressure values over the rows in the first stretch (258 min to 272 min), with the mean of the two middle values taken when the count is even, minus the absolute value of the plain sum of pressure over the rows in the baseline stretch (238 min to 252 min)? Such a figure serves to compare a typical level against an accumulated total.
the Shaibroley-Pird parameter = -50.6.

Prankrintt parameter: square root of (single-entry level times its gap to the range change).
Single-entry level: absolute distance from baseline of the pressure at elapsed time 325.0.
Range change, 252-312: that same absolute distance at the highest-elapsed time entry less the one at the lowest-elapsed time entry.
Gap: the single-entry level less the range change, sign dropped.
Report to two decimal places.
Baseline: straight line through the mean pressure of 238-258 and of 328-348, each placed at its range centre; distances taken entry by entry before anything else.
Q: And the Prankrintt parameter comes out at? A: 0.03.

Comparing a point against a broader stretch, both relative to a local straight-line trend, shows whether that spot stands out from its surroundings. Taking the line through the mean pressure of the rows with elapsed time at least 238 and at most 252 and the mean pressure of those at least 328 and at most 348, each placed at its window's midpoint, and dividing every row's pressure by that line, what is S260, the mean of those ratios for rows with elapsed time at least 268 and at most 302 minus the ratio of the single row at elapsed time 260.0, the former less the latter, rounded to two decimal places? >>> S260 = -0.02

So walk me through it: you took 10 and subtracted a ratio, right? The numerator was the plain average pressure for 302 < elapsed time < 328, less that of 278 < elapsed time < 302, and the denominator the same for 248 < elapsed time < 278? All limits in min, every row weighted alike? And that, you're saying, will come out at 9.99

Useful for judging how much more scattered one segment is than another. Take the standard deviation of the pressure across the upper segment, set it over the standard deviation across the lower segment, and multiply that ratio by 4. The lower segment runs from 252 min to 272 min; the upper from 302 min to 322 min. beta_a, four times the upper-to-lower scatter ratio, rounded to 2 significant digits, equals 1.9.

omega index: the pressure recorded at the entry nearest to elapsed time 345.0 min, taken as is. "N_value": 25.56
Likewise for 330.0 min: 27.11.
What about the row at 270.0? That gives 31.12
